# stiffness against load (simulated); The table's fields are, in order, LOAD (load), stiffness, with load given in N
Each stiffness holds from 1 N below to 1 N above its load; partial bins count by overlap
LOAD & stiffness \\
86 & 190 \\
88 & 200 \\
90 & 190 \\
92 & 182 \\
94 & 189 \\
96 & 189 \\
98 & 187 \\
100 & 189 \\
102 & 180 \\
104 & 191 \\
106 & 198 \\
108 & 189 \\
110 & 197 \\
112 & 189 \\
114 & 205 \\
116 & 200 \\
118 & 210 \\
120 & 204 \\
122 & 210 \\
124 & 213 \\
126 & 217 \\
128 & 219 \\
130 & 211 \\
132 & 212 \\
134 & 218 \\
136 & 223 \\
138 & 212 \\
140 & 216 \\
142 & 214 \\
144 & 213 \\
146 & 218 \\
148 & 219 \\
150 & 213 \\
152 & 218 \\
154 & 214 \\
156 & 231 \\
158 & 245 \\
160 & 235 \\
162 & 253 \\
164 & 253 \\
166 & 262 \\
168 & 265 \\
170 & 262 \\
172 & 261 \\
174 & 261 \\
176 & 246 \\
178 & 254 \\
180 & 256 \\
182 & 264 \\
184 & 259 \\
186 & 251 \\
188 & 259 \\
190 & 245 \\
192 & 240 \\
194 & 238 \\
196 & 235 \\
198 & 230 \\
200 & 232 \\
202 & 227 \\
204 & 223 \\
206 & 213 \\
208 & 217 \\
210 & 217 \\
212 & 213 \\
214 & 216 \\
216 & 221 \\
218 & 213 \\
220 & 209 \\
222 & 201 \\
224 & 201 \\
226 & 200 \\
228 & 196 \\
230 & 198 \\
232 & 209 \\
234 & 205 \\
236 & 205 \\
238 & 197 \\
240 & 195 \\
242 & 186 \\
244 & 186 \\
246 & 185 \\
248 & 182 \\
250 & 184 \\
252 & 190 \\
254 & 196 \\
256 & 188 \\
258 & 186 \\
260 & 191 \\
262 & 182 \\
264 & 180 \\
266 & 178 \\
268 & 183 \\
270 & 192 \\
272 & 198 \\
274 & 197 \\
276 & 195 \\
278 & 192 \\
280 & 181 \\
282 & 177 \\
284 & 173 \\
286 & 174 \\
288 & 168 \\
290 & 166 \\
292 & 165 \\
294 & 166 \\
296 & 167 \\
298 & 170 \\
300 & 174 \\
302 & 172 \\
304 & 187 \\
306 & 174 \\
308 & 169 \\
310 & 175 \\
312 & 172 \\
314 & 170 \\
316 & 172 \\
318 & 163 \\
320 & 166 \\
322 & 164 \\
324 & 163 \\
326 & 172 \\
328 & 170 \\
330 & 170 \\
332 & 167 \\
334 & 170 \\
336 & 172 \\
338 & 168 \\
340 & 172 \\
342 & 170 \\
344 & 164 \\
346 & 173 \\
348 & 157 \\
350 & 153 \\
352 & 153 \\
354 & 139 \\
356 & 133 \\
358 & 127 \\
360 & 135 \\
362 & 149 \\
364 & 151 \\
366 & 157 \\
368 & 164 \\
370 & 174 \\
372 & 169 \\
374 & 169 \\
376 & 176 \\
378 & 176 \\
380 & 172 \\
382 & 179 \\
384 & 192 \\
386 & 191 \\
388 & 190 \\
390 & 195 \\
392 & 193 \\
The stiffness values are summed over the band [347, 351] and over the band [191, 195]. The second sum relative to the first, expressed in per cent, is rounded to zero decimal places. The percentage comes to 154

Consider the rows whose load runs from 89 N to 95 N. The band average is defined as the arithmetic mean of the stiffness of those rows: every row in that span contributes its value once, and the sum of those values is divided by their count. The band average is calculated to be 187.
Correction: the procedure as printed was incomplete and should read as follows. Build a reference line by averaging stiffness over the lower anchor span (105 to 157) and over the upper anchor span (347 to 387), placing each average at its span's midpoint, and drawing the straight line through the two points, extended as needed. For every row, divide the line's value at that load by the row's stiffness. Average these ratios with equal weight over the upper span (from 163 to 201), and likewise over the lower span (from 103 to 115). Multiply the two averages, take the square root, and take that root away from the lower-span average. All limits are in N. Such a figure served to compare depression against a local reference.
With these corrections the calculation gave 0.17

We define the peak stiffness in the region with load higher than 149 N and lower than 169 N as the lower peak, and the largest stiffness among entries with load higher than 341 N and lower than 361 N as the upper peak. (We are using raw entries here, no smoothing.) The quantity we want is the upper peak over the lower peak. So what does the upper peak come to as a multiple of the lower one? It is 0.65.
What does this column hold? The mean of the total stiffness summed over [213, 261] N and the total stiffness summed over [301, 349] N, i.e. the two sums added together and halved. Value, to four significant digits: 4406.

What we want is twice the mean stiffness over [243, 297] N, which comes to 365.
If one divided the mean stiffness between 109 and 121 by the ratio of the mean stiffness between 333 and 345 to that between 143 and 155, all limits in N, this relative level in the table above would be 256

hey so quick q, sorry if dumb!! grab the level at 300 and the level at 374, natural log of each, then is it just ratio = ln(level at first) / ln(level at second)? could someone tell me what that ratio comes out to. 1.01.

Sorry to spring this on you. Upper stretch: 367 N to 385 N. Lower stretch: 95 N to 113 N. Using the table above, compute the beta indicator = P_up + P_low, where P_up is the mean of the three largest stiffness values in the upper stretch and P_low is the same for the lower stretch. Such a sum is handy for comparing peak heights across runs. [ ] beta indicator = 378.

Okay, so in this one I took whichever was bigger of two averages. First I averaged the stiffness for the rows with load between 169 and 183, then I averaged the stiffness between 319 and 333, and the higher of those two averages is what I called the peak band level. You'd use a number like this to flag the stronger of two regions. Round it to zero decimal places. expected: 258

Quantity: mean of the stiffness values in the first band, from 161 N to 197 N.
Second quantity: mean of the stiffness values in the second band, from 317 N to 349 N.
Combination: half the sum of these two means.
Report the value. 211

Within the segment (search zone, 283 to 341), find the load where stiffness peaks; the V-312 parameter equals 304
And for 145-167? 166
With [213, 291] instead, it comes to 216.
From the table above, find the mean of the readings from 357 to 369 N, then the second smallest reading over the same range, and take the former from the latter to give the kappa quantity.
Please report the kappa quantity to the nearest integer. -12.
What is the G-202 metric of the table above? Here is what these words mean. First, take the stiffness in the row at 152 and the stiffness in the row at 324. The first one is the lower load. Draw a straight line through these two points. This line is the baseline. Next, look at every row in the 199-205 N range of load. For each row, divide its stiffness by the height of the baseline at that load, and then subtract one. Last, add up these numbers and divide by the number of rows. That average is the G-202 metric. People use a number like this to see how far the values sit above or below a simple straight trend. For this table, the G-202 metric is 0.13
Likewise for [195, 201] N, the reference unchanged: 0.14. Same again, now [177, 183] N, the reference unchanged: 0.23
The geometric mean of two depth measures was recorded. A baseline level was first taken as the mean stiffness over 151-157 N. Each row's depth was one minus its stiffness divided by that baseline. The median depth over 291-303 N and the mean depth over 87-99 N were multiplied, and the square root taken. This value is 0.18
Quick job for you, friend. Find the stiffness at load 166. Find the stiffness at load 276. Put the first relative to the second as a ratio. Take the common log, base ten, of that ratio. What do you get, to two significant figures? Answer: 0.13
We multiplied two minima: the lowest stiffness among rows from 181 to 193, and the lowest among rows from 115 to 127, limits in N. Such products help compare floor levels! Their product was 48000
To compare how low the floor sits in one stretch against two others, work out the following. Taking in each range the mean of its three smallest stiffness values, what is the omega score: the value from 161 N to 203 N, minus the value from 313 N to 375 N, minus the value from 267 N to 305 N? -68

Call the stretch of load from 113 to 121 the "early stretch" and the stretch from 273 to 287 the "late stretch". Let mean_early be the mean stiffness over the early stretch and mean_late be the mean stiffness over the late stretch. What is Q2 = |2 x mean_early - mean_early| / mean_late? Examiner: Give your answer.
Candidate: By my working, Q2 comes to 1.11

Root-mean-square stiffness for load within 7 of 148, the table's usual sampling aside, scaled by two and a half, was 539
